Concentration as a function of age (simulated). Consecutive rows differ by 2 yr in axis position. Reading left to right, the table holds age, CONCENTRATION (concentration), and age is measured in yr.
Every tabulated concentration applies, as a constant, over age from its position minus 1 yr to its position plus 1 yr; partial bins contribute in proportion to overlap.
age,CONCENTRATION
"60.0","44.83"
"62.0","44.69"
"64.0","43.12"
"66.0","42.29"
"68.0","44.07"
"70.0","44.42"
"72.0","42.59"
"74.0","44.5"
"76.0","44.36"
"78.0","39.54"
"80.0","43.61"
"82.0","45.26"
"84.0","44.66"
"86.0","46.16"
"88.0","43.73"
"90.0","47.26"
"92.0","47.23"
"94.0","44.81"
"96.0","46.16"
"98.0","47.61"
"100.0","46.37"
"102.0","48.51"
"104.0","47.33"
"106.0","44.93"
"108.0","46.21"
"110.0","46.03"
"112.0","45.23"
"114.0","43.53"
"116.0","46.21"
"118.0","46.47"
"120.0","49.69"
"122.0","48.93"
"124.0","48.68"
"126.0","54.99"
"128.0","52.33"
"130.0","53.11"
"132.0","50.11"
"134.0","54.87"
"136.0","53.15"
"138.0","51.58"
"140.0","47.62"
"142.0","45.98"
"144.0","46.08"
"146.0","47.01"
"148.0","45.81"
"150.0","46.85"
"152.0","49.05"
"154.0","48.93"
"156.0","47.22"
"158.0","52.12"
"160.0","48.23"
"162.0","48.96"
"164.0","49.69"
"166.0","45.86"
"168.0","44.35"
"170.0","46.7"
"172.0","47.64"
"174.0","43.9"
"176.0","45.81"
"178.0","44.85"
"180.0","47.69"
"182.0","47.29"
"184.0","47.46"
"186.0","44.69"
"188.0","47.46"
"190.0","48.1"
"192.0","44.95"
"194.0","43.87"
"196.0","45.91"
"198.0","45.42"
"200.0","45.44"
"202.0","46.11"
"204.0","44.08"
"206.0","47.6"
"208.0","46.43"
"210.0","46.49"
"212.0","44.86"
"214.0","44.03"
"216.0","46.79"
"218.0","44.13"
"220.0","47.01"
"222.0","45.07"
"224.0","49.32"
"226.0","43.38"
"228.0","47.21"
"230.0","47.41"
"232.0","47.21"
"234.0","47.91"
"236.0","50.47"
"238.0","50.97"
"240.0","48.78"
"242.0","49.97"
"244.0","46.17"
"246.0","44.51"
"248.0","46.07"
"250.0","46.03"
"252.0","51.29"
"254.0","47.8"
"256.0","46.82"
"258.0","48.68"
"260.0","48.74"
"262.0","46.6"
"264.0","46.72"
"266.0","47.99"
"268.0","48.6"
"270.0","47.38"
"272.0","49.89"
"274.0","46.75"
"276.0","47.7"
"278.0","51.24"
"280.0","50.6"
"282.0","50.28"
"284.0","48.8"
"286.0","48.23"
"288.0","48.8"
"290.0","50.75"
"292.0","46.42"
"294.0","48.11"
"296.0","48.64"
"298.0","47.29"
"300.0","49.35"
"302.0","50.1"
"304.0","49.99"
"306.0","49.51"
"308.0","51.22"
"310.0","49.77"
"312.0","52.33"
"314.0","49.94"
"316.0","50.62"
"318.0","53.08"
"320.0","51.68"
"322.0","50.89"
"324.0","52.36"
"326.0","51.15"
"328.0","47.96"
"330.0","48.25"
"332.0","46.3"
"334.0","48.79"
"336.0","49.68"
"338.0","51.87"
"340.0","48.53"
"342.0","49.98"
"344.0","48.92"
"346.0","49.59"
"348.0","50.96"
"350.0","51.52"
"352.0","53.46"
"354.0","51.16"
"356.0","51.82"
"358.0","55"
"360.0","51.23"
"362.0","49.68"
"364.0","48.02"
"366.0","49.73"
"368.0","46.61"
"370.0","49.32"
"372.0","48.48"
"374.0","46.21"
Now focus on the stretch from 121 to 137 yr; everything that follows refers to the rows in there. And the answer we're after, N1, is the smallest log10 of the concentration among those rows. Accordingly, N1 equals 1.69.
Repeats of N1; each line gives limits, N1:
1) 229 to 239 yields 1.67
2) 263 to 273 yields 1.67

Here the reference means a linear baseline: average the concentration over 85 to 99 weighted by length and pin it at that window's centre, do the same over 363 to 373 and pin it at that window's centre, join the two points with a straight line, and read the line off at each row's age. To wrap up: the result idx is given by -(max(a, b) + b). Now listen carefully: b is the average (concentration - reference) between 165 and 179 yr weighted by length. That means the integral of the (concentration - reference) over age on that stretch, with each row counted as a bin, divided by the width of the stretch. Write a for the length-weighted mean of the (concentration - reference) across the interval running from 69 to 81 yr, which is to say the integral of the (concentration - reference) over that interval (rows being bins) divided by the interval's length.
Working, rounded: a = -2.8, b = -1.2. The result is 2.4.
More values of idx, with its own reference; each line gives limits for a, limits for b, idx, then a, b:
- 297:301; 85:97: -0.2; 0.5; -0.2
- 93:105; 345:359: -7.3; 0.6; 3.6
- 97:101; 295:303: -2.0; 0.8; 1.0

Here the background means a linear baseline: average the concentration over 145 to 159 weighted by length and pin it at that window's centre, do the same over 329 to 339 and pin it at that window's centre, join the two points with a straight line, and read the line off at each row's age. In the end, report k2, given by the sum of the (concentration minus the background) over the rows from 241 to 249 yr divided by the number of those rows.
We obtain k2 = -1.9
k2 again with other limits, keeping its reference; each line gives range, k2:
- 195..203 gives -2.6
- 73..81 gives -4.8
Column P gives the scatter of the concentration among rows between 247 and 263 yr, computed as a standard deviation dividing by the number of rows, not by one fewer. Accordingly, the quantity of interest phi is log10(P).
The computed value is 0.22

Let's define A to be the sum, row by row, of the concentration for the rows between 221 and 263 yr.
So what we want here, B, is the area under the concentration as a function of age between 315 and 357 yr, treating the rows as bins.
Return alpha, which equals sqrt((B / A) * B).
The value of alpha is 67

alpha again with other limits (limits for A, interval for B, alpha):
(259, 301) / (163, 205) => 61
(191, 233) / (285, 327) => 68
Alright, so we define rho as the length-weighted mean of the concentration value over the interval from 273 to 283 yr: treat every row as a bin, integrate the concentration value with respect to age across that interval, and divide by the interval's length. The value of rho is 49.3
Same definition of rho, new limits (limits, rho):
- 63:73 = 43.3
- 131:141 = 51.5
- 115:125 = 48.0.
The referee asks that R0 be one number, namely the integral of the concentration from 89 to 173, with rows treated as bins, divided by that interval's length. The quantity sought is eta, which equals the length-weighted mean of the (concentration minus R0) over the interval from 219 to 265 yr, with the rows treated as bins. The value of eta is -0.5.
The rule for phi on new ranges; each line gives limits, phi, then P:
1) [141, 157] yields 0.07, 1.18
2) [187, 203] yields 0.10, 1.26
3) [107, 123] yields 0.26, 1.83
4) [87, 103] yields 0.16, 1.46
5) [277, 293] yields 0.18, 1.52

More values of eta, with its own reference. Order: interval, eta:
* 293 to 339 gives 1.9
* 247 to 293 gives 0.3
